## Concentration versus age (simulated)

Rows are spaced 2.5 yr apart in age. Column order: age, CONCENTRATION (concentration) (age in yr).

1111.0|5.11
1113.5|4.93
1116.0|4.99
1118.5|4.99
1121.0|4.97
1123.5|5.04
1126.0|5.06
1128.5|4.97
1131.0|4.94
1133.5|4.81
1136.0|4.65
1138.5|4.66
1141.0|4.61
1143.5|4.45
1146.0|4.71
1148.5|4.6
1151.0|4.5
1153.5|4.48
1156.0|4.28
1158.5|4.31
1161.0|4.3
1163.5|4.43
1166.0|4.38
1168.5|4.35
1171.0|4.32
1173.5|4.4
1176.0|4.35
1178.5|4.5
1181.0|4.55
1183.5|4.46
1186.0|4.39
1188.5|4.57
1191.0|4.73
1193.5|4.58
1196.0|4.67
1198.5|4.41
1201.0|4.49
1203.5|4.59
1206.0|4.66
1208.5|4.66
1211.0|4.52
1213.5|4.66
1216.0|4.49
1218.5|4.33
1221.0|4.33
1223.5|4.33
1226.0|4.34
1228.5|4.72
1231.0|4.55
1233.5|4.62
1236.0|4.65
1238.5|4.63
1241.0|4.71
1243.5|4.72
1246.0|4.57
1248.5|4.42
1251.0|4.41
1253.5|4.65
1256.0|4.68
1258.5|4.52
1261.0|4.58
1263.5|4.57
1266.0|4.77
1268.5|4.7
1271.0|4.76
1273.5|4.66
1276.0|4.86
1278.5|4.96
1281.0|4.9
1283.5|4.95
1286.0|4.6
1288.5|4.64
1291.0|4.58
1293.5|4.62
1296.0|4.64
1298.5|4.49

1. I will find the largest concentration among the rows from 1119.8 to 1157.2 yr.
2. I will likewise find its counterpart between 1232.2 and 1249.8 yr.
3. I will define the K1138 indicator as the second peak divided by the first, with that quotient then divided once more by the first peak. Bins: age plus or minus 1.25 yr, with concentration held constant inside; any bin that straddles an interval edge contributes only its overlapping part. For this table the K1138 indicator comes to 0.184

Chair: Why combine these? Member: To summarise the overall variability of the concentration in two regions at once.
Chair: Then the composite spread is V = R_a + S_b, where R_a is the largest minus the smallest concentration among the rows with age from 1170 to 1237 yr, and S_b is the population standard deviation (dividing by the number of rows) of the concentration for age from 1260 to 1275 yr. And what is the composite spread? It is 0.49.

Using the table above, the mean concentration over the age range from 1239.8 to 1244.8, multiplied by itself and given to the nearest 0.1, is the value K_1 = 22.2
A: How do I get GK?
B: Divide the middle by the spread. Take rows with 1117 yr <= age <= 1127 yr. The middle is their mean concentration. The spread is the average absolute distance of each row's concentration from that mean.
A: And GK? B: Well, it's 143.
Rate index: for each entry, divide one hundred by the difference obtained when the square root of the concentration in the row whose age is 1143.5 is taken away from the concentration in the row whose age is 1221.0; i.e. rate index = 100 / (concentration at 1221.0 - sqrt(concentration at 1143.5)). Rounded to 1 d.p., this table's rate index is 45.0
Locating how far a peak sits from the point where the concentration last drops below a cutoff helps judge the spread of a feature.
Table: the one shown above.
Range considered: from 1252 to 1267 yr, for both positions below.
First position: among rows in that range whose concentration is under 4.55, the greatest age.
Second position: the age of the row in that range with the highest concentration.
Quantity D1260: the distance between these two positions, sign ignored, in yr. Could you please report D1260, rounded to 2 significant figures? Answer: 7.5 yr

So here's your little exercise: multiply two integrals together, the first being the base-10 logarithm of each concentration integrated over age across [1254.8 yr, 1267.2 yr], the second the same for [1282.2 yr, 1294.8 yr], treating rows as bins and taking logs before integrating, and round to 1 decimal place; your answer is 69.6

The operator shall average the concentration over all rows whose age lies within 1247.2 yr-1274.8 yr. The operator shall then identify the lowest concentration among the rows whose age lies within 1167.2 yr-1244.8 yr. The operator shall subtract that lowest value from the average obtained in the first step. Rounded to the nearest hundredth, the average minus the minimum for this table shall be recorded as 0.29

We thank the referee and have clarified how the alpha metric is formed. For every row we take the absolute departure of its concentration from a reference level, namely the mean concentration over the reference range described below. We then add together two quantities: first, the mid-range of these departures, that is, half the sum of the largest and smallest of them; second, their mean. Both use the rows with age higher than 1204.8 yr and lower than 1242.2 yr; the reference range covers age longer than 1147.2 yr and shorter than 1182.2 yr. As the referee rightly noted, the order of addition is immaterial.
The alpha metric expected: 0.37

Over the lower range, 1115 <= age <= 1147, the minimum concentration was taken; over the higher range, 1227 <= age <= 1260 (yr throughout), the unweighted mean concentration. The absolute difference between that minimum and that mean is 0.15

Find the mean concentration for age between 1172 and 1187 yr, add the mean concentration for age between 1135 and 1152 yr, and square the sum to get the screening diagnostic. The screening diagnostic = 81.7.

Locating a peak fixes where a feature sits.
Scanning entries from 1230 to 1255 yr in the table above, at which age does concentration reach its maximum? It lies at 1243.5 yr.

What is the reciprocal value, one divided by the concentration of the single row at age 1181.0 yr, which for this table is 0.220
